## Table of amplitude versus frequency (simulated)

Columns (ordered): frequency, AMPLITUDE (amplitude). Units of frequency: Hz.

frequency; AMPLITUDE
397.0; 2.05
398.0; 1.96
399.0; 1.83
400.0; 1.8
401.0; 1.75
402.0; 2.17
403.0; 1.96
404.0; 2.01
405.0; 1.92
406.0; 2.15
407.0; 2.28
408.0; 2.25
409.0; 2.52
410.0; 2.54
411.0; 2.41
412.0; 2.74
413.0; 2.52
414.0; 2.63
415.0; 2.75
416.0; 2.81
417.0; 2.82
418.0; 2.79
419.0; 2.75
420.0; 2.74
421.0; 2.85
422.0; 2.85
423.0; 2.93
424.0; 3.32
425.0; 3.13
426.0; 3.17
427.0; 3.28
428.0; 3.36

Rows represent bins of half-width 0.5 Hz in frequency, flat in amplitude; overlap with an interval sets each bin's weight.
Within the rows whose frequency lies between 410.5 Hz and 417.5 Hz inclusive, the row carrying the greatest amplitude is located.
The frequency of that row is 417.0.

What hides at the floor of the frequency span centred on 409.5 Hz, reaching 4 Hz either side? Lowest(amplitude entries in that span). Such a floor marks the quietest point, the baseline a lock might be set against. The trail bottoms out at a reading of 2.15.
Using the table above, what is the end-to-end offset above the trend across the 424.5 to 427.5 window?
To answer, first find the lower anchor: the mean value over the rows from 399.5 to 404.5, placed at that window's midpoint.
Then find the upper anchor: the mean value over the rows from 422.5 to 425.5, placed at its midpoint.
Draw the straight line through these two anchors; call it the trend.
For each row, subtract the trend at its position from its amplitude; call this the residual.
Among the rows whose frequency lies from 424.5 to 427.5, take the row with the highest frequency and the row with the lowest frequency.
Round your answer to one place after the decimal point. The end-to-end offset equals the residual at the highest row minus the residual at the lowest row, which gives 0.0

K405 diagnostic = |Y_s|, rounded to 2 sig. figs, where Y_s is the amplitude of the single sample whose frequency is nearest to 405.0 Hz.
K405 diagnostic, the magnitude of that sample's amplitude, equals 1.9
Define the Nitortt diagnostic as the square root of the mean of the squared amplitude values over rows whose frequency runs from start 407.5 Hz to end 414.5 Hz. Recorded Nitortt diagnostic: 2.5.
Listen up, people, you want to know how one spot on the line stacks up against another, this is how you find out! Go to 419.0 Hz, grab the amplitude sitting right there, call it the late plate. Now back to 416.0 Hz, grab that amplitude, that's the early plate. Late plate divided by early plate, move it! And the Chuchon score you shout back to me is 1.0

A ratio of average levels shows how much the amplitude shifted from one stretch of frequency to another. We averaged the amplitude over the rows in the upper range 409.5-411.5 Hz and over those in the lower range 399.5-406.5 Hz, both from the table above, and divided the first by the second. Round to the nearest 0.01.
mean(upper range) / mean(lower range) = 1.26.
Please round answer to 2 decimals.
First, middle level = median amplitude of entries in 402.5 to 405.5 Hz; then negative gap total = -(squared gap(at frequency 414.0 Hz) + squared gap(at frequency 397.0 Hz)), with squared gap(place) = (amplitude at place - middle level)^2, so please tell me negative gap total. -0.46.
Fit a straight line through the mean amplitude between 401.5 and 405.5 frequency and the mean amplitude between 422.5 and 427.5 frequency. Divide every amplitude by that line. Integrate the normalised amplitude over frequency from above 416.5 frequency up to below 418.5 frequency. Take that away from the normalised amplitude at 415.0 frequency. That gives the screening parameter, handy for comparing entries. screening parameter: -1.0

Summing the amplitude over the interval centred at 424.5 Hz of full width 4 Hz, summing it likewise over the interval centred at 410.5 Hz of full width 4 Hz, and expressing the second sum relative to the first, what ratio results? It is 0.81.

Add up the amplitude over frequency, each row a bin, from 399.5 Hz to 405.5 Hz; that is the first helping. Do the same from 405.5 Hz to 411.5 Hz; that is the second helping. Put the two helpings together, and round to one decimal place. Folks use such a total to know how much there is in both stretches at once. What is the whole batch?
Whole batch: 25.8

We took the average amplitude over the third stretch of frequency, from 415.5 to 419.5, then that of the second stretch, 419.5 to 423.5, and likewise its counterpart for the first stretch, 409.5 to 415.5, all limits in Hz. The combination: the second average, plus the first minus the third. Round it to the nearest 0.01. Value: 2.65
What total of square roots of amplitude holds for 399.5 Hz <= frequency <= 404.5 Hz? 6.96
